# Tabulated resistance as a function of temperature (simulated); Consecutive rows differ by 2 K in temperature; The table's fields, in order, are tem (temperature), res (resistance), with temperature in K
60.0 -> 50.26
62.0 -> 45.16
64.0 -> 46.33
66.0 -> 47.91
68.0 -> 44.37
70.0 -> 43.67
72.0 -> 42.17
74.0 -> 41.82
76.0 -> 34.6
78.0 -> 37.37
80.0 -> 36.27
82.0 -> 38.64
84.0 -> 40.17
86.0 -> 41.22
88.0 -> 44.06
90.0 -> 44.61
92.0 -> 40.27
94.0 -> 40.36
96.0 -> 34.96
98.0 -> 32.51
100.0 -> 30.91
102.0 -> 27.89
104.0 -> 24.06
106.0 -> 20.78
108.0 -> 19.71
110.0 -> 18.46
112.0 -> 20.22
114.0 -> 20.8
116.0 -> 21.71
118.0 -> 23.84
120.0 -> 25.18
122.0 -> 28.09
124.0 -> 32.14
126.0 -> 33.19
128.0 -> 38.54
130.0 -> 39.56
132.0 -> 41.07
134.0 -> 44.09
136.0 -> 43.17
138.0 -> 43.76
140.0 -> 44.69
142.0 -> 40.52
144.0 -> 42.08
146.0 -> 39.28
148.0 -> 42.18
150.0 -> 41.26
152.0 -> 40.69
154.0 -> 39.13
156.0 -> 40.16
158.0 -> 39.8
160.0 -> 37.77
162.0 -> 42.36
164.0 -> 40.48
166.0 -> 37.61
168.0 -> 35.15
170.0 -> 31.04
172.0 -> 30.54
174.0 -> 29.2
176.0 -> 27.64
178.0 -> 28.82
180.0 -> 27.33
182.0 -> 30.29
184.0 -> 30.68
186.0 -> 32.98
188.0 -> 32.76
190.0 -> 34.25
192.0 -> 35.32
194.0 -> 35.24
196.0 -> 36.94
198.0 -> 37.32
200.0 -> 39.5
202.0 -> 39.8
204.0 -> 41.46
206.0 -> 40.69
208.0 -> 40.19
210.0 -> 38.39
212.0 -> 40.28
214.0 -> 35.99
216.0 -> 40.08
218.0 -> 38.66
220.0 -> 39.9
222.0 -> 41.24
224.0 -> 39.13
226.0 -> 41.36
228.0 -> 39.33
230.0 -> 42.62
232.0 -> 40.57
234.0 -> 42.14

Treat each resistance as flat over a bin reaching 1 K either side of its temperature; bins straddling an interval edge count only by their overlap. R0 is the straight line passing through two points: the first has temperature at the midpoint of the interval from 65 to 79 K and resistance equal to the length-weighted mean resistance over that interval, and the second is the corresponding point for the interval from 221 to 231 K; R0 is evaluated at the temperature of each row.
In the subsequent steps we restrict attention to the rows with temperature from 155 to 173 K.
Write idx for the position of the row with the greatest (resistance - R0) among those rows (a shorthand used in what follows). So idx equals 162.0 K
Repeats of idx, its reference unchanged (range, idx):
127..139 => 134.0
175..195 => 192.0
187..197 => 196.0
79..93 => 90.0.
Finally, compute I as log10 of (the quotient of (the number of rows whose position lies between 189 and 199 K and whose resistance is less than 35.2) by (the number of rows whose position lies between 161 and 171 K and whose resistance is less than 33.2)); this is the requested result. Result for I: 0.00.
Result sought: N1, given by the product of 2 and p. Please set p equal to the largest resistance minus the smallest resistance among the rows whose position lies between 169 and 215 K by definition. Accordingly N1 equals 28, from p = 14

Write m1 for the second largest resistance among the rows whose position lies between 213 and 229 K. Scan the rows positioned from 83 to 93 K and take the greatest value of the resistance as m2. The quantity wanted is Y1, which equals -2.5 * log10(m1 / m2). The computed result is 0.09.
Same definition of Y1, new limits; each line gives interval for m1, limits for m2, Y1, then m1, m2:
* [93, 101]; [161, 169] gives 0.21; 34.96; 42.36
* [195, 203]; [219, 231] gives 0.08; 39.5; 42.62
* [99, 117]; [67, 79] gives 0.50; 27.89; 44.37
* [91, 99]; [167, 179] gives -0.15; 40.27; 35.15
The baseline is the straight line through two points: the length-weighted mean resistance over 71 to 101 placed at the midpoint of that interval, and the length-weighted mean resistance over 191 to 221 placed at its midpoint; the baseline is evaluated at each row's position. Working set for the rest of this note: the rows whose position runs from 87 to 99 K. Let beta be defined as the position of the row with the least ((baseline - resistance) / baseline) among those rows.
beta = 90.0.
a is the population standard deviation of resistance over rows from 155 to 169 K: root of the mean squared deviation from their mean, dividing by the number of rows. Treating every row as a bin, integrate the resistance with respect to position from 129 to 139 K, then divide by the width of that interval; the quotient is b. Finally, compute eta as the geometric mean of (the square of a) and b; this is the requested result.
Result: 14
